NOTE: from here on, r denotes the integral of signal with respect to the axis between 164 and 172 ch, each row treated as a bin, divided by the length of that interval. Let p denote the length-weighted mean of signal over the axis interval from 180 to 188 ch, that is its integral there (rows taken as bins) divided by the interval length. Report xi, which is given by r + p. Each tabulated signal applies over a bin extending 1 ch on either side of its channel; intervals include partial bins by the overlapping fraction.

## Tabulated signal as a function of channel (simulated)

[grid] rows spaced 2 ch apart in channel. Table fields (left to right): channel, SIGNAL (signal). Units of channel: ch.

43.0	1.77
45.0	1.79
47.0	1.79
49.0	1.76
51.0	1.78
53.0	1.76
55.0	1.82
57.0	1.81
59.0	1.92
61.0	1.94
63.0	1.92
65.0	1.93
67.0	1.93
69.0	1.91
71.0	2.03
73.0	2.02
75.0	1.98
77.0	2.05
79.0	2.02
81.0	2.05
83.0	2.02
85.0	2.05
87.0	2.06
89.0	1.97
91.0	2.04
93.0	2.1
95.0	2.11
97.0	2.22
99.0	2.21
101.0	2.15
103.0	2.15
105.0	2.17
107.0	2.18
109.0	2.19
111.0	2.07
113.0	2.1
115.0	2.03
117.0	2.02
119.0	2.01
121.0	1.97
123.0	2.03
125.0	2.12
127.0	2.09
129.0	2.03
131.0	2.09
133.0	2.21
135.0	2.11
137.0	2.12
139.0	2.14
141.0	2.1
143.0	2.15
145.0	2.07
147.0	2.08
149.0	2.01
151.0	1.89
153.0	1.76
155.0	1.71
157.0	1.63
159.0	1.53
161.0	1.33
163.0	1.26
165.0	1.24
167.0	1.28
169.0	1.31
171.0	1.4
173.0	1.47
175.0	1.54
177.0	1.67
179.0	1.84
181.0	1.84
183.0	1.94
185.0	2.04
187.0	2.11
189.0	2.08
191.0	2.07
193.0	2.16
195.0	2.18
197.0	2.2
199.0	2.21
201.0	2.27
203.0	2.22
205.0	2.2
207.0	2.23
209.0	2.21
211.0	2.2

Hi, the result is 3.29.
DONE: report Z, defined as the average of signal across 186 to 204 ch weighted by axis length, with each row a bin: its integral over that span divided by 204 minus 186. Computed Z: 2.17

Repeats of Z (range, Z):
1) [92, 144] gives 2.11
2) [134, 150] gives 2.10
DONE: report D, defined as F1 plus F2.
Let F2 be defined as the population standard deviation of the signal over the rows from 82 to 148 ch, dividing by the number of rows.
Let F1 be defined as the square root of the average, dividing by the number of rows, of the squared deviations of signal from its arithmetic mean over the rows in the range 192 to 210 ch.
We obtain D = 0.10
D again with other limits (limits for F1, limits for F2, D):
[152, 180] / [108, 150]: 0.25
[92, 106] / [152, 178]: 0.22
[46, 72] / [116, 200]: 0.39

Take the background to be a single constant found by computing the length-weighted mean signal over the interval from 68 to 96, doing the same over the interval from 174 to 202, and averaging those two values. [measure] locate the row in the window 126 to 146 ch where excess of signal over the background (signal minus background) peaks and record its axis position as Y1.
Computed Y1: 133.0 ch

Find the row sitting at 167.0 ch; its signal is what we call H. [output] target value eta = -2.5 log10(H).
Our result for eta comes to -0.27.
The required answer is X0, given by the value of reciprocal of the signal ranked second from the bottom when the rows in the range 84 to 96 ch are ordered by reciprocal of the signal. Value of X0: 0.476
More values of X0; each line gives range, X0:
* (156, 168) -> 0.654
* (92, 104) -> 0.452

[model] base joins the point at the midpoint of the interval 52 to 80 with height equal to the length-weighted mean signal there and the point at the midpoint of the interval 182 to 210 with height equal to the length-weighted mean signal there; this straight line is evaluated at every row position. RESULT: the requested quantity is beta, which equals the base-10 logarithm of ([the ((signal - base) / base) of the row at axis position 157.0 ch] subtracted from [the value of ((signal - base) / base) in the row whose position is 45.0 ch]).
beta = -0.79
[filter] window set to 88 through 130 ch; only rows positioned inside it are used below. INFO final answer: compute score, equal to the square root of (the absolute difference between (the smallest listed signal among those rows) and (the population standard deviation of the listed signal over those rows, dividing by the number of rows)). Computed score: 1.38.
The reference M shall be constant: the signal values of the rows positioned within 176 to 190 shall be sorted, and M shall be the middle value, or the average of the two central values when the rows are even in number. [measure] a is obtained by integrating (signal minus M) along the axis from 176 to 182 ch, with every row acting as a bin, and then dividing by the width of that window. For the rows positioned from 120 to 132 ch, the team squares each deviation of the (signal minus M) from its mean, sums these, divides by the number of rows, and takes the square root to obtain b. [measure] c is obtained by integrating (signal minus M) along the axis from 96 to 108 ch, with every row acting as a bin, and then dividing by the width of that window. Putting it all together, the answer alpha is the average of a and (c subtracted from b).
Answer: -0.17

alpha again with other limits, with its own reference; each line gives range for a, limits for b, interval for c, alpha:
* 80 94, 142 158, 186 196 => 0.05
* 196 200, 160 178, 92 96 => 0.12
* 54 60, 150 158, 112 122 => -0.04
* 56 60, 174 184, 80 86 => -0.02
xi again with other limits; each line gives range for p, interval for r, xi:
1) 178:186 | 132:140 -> 4.06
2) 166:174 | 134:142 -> 3.48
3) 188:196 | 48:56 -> 3.90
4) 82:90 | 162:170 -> 3.30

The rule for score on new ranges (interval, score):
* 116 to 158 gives 1.22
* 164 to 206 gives 0.94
